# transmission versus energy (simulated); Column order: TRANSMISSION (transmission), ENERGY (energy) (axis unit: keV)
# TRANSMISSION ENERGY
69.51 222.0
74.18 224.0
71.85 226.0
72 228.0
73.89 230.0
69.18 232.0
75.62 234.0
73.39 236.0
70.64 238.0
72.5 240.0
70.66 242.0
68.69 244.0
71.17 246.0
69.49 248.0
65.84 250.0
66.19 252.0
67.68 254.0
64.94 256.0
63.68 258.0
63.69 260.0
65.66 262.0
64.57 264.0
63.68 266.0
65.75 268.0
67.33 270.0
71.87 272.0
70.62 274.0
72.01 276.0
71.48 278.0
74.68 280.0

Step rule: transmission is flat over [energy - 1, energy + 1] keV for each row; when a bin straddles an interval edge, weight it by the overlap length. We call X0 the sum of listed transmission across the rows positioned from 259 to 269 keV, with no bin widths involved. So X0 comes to 323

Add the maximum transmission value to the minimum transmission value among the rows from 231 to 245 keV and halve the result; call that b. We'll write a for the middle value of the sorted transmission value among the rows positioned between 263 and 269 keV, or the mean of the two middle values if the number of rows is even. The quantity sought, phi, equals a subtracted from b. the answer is 8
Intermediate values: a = 65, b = 72.2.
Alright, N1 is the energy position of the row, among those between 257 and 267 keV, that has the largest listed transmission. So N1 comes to 262.0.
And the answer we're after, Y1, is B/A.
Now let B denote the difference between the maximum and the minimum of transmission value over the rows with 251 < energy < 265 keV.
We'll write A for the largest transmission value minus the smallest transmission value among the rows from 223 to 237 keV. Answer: 0.62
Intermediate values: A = 6.44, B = 4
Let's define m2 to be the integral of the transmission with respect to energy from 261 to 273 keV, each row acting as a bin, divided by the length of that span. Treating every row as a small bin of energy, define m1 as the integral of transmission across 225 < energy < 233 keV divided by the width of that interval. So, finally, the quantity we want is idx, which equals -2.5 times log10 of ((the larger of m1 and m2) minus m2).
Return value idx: -1.8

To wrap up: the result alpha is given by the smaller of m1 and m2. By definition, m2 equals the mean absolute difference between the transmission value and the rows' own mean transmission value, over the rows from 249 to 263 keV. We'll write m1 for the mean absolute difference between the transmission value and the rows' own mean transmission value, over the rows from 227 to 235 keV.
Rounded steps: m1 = 2.08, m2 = 1.10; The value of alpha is 1.10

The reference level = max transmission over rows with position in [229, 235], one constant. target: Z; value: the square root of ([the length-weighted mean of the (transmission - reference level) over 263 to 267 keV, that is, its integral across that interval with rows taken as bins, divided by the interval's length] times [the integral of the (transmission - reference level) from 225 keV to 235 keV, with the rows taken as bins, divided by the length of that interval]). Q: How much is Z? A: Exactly 6.0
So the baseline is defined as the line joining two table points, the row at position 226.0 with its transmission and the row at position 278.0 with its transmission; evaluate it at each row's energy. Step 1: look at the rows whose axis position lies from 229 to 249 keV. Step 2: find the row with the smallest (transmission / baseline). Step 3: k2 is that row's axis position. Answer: 244.0 keV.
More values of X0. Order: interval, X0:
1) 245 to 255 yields 340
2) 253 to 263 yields 326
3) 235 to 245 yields 356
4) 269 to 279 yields 353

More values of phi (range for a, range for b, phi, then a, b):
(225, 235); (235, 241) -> 0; 72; 72.0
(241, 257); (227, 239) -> 4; 68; 72.4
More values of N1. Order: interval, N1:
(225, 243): 234.0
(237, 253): 240.0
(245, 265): 246.0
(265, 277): 276.0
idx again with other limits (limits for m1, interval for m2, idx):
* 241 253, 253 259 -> -1.3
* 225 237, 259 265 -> -2.3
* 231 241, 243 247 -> -0.9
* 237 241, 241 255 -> -1.2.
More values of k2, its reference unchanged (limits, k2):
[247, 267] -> 258.0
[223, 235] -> 232.0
